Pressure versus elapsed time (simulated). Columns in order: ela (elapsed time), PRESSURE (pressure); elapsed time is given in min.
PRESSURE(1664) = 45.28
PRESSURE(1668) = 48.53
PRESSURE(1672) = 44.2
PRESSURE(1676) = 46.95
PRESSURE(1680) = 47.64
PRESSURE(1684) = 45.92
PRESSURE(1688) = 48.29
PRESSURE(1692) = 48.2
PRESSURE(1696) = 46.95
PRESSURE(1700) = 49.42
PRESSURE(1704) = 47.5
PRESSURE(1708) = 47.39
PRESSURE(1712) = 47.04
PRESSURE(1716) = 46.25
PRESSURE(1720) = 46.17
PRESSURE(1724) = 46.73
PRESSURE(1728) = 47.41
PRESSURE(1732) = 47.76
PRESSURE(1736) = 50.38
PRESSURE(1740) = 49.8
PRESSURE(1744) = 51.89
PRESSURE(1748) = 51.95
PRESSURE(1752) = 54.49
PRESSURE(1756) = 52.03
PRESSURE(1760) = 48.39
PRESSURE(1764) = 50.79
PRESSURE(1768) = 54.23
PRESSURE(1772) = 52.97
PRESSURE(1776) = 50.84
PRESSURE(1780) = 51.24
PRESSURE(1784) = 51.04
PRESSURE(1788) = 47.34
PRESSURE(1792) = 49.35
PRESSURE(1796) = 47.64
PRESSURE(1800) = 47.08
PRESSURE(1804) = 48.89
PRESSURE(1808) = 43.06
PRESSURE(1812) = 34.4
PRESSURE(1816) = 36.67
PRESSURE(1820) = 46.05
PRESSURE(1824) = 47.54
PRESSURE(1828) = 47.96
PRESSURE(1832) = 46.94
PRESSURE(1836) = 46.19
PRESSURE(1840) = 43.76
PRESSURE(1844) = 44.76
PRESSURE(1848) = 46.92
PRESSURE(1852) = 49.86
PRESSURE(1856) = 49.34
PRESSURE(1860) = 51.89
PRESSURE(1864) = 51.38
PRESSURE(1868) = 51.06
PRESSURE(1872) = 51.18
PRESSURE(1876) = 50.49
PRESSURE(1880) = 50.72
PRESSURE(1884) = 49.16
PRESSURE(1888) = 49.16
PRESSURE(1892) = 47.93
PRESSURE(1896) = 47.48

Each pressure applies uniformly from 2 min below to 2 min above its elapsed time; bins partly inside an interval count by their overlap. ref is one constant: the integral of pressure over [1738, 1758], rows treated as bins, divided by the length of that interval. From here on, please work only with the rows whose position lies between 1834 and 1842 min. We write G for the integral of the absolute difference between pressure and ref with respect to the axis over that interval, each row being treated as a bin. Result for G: 56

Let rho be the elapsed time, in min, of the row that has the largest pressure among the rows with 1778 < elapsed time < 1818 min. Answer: 1780 min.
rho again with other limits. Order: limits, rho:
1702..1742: 1736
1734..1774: 1752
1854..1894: 1860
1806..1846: 1828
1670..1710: 1700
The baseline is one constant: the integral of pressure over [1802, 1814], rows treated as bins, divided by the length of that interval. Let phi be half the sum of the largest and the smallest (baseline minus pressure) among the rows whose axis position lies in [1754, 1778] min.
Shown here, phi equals -9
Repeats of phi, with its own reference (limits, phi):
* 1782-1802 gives -7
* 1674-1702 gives -6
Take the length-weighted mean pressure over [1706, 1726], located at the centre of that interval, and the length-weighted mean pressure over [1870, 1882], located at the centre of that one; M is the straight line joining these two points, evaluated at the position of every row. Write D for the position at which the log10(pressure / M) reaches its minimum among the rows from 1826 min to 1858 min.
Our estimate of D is 1840 min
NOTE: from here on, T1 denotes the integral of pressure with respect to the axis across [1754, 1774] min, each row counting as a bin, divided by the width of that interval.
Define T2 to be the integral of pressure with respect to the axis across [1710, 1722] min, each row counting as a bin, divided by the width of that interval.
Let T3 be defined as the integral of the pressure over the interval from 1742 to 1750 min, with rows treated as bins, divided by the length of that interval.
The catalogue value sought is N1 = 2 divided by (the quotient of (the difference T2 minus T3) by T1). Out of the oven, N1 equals -19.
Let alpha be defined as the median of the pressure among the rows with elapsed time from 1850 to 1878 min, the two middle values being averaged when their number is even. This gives 51.1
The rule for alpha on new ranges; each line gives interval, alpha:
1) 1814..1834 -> 46.9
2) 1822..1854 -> 46.9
